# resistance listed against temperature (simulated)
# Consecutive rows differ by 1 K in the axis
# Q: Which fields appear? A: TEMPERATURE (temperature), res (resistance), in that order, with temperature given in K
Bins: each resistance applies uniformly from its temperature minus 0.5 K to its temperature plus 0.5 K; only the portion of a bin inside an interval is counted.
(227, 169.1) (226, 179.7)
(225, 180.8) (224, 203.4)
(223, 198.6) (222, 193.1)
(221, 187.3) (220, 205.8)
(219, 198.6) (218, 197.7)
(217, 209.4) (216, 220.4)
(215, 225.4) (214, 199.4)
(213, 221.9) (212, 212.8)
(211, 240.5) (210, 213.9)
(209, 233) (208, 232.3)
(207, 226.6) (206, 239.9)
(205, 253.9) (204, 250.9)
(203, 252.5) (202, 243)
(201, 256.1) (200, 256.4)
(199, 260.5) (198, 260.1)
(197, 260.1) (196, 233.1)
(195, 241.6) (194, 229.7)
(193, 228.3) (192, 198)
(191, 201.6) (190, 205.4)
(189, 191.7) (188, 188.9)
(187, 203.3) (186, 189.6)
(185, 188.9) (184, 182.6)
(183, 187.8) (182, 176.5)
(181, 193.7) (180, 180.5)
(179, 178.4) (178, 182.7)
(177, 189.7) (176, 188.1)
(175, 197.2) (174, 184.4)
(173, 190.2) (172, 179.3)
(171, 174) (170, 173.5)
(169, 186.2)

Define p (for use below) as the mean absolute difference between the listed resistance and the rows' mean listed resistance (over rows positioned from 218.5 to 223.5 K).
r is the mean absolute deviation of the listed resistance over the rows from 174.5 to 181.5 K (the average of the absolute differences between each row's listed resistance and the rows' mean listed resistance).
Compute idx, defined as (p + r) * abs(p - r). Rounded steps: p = 5.2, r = 6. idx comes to 6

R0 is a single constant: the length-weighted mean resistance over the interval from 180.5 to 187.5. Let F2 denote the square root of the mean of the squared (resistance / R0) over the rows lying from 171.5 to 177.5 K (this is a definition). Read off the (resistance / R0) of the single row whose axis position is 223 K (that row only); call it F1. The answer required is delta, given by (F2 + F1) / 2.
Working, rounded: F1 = 1.05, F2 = 1.00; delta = 1.02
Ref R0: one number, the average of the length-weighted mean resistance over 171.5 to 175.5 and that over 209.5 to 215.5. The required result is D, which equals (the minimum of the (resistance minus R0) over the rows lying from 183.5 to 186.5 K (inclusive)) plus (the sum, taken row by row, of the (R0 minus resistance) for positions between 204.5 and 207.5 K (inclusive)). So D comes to -131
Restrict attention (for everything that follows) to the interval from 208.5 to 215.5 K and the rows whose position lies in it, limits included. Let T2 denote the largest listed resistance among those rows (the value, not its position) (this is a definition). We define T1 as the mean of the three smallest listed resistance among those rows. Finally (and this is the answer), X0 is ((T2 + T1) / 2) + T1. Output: 433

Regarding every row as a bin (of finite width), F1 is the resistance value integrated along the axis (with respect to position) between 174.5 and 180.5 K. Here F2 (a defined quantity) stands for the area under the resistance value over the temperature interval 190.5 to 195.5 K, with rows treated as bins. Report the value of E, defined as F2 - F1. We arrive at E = -17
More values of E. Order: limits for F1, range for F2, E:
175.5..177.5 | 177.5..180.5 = 164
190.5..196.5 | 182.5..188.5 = -191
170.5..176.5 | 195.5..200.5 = 157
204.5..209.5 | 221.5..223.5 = -794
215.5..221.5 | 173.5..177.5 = -460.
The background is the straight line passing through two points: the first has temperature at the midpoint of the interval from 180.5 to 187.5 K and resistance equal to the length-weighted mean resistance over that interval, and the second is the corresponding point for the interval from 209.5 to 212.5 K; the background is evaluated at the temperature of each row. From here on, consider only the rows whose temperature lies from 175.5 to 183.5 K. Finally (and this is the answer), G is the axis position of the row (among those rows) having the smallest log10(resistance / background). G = 182 K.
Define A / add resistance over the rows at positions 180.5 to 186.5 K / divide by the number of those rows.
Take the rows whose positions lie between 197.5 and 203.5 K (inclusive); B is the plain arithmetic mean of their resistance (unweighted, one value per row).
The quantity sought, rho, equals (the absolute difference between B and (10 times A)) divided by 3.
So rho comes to 537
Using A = 187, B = 255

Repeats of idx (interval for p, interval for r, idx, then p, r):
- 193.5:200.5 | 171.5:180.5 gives 118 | 12.0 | 5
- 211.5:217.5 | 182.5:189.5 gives 43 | 7.7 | 4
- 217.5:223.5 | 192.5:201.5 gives 138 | 4.4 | 13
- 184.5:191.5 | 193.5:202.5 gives 71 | 6.7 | 11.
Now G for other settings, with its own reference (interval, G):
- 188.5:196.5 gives 189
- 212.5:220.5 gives 219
